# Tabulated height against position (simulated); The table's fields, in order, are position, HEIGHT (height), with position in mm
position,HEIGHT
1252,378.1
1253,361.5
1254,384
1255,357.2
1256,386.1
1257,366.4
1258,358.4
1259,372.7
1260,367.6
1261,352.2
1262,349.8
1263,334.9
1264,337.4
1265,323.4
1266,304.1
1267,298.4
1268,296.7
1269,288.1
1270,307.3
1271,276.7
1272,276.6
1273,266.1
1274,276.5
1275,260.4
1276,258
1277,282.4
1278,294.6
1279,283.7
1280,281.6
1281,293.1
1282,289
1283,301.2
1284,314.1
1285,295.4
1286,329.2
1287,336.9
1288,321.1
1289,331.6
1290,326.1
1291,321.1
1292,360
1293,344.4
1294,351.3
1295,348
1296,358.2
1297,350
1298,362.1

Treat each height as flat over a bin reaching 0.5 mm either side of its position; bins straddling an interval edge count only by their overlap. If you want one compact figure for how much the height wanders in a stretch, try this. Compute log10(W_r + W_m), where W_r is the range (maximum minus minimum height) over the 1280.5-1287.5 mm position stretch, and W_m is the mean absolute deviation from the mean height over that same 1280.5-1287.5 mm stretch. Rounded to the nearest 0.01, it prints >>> 1.80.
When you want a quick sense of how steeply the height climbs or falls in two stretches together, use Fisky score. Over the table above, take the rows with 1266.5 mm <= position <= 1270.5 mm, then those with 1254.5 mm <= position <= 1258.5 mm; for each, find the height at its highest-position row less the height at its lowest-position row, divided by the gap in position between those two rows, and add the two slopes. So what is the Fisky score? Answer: 3.4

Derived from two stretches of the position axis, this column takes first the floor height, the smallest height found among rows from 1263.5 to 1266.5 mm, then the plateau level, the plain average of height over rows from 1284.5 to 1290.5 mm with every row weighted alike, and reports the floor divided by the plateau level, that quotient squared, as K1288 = 0.88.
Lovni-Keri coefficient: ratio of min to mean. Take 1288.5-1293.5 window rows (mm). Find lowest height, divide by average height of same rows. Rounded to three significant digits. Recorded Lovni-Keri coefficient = 0.954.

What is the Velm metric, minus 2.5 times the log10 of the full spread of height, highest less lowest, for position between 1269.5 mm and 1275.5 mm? -4.18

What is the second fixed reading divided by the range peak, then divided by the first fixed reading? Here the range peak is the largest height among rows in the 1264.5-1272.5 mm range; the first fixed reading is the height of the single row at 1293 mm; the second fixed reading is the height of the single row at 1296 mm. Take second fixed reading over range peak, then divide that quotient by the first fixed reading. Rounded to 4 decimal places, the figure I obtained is 0.0032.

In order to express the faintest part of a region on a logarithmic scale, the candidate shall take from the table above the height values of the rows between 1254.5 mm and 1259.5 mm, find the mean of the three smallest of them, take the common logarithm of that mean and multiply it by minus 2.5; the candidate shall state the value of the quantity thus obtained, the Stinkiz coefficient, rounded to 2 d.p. -6.39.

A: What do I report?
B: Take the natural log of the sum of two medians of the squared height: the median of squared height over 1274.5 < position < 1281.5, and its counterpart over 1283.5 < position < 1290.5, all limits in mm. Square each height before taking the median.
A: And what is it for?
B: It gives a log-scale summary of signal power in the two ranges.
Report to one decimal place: 12.1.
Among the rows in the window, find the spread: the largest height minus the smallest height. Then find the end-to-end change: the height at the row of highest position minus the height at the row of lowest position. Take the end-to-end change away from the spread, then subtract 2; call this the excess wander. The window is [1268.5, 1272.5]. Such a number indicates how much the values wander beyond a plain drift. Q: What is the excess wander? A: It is 40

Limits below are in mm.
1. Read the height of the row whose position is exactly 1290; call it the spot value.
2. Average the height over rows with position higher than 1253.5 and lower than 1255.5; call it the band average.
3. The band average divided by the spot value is 1.14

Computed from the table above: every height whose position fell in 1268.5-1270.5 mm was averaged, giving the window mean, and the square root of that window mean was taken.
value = 17.3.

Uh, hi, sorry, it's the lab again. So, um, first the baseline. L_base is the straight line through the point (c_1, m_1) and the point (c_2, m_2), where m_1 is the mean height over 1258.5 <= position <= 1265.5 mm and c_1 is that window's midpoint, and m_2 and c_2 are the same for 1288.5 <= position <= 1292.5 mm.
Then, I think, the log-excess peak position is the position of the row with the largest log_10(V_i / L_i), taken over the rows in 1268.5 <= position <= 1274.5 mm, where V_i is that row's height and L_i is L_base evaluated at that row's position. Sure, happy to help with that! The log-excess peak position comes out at 1270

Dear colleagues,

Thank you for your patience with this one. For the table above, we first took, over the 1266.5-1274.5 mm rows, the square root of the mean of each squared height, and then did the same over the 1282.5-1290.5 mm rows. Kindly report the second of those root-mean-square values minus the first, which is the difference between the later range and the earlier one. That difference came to 34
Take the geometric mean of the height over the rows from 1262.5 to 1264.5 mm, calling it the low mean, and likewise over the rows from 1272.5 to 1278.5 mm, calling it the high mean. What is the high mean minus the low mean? -63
